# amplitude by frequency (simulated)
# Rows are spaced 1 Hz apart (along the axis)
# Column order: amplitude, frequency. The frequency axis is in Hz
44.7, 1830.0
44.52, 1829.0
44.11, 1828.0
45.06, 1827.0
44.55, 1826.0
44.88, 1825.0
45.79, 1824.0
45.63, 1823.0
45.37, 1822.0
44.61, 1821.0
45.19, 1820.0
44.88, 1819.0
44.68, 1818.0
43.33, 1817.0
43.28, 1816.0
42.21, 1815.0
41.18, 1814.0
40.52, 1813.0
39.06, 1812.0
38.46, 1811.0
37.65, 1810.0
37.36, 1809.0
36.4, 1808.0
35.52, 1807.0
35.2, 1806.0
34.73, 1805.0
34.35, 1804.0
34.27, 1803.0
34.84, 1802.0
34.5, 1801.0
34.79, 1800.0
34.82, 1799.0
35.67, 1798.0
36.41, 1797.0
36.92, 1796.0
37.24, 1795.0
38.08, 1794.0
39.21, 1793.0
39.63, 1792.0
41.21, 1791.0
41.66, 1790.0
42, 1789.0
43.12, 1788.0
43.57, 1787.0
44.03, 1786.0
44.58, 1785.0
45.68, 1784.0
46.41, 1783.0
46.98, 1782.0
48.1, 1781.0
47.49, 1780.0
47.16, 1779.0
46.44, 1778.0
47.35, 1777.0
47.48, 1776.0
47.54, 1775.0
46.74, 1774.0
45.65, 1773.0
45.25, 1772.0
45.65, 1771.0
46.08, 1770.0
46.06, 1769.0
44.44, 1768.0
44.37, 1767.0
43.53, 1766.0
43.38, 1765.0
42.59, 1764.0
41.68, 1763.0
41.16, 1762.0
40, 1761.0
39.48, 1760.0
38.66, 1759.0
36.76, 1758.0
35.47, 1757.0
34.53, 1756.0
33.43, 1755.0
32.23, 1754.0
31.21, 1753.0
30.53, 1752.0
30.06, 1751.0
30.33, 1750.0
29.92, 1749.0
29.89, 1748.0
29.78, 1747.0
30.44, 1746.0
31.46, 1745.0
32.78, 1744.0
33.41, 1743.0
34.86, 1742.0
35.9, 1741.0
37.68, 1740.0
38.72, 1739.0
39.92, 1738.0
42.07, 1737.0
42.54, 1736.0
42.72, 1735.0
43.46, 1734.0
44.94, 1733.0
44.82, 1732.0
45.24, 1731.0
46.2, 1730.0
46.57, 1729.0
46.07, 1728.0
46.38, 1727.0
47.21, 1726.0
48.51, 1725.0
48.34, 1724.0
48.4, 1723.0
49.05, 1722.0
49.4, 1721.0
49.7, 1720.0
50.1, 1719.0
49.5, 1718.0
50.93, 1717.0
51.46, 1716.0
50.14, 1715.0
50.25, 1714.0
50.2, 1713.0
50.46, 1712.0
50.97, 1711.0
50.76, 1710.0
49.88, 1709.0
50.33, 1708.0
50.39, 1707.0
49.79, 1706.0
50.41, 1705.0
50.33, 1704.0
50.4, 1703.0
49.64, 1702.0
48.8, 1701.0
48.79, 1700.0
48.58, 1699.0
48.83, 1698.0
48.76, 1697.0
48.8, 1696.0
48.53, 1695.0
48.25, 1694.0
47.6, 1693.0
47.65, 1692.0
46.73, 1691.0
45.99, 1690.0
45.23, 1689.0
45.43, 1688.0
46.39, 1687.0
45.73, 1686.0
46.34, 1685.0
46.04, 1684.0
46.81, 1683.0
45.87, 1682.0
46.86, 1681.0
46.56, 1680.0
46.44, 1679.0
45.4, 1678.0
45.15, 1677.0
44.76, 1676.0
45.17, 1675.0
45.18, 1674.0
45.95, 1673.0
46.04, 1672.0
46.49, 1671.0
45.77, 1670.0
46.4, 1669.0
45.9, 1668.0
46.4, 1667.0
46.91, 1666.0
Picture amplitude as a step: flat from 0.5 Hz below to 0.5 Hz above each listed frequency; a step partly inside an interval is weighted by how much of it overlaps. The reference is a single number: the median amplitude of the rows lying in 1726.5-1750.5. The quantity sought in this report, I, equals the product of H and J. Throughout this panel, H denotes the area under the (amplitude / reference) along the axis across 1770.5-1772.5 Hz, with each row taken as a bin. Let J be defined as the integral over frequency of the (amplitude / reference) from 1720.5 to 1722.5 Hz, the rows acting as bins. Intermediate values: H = 2.31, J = 2.50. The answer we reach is 5.8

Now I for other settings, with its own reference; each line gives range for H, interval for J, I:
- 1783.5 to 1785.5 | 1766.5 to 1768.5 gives 5.2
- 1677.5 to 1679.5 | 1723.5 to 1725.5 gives 5.8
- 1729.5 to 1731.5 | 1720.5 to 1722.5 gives 5.8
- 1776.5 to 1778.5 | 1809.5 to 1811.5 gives 4.6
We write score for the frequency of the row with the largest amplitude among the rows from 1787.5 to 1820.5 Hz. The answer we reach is 1820.0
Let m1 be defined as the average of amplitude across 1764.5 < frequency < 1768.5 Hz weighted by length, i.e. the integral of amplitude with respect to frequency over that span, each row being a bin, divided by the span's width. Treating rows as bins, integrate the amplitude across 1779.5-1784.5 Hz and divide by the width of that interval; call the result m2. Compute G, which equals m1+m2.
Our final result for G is 91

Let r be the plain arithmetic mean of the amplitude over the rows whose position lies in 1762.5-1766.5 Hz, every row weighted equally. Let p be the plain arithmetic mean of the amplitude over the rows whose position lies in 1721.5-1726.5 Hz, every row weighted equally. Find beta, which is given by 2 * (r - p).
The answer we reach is -11.0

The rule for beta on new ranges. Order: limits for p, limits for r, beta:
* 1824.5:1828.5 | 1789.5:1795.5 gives -10.3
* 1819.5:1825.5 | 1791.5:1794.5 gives -12.5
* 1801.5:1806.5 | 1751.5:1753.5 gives -7.6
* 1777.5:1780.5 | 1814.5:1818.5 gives -7.3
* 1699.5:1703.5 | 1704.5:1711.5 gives 1.9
